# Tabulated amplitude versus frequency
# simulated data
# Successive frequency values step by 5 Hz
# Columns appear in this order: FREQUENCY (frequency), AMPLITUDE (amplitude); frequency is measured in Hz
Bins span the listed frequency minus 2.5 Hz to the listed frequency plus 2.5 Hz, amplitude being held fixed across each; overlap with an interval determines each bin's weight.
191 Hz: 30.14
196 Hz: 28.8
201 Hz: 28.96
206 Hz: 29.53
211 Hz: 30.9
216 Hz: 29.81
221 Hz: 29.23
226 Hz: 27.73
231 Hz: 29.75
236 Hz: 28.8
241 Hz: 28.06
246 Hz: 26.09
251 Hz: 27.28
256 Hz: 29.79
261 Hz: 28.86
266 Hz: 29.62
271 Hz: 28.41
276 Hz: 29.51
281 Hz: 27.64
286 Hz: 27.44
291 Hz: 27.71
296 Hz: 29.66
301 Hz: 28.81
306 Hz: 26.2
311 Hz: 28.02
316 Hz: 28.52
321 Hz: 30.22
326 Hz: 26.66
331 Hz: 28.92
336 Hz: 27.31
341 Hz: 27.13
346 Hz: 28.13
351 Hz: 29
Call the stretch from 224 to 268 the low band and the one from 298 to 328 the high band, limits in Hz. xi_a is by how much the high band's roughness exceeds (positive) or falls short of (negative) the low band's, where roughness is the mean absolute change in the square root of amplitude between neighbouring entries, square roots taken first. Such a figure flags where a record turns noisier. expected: 0.062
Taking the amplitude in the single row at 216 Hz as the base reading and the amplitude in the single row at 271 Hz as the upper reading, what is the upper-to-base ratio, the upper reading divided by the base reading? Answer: 0.95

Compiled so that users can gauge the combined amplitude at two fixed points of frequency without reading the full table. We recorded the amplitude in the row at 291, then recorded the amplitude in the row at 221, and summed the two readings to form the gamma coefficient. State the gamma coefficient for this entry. 57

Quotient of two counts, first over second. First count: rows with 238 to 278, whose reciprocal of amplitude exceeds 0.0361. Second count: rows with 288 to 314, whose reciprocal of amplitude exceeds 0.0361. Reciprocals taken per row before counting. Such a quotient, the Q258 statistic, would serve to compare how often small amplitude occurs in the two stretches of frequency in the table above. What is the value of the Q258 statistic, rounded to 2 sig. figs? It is 2.0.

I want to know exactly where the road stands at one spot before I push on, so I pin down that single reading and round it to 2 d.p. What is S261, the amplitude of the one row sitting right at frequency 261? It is 28.86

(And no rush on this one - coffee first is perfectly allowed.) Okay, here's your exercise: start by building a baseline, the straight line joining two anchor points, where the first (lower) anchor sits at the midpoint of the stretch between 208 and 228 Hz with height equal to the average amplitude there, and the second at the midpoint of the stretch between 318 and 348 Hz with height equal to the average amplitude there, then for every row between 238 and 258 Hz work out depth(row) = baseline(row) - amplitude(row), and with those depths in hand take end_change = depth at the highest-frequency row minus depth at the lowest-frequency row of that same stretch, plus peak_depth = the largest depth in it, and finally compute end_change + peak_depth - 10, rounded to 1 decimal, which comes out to -8.9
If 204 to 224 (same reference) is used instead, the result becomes -9.7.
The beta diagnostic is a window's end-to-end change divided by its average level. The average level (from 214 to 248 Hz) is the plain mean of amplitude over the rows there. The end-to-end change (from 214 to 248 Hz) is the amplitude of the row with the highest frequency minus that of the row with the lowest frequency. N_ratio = -0.13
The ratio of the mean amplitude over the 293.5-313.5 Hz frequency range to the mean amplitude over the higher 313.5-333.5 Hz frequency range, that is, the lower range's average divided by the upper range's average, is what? 0.99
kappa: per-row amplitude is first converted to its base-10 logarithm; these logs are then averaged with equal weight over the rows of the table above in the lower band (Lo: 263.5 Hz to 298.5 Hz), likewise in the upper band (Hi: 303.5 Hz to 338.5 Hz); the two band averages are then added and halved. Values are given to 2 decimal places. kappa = 1.45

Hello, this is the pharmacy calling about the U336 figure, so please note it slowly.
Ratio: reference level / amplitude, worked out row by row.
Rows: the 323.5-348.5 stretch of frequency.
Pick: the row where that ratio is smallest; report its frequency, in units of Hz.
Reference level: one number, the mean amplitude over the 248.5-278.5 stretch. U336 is 331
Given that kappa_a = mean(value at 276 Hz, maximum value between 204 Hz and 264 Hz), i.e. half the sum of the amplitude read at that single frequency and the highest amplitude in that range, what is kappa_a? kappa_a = 30.2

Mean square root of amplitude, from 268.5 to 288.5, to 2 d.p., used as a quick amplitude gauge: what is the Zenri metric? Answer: 5.31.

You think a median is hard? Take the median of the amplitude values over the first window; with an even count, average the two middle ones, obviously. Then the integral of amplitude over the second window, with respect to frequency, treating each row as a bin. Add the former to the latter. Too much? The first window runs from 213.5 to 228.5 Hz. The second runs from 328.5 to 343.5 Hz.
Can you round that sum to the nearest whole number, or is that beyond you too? 446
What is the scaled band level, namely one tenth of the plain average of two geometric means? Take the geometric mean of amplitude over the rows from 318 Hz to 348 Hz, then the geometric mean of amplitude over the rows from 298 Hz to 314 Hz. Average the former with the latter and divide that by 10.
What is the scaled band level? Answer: 2.78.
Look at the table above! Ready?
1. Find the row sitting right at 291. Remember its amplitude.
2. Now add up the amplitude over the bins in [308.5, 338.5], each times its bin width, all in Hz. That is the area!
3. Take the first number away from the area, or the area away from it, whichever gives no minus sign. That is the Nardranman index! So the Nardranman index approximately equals 821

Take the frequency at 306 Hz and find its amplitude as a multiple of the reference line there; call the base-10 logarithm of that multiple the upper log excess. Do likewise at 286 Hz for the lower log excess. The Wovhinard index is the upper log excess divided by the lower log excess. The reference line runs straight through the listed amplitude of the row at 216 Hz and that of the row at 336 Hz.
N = 2.0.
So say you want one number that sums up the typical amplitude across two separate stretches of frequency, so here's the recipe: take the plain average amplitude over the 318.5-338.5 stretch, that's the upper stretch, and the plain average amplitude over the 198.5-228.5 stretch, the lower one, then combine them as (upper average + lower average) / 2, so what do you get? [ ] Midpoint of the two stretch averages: 28.8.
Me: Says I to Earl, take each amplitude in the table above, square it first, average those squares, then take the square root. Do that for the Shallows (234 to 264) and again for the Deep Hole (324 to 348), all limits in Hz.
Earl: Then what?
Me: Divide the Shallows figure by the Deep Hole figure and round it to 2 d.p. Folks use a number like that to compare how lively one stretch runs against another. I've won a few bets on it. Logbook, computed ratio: 1.02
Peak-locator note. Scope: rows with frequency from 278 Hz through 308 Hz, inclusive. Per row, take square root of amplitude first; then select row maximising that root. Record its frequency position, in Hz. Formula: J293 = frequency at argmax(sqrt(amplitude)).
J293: 296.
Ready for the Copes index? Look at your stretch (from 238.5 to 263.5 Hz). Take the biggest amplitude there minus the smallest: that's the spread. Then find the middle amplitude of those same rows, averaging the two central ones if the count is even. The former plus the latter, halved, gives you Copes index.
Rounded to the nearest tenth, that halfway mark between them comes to 15.9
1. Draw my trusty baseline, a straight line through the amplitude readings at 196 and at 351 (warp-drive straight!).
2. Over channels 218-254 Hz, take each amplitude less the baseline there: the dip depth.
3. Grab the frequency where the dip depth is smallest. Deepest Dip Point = 246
